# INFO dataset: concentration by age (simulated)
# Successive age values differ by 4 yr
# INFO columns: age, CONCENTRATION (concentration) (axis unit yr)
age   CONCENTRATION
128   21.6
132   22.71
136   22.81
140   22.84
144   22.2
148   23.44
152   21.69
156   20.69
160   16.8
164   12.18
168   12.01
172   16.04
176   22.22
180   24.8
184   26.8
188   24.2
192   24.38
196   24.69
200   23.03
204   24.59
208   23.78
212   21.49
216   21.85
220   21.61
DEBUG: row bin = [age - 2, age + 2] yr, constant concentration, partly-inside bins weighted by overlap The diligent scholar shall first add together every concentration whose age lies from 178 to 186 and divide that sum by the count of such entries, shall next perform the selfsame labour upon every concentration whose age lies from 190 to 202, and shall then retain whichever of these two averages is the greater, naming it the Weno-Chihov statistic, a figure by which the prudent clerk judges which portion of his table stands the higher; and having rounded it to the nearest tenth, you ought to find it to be 25.8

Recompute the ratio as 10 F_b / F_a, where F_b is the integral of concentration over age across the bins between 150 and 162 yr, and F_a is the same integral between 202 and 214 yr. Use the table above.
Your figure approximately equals 8.5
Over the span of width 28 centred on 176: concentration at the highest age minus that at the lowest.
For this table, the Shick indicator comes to 12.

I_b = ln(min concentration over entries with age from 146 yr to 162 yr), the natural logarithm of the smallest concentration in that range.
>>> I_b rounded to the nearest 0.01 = 2.82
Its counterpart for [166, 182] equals 2.49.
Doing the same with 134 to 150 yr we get 3.10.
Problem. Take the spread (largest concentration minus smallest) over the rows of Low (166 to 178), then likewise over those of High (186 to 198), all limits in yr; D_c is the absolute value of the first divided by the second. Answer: 20.8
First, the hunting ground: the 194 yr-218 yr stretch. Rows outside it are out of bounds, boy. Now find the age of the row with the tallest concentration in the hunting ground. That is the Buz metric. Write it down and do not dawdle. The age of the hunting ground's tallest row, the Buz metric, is 196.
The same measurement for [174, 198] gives 184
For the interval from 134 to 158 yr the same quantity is 148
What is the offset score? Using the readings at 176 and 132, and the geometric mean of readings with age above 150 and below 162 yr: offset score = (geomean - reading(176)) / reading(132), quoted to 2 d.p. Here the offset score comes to -0.11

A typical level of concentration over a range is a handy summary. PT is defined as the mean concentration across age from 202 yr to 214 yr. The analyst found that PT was 23.3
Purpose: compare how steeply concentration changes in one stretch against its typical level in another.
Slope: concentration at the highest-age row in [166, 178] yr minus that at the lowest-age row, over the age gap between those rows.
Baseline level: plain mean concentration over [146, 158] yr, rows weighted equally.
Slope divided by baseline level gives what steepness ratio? 0.058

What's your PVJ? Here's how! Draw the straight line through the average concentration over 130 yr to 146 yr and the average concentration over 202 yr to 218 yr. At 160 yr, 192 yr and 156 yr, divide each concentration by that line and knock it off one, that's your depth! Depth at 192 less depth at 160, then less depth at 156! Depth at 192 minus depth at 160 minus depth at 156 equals -0.42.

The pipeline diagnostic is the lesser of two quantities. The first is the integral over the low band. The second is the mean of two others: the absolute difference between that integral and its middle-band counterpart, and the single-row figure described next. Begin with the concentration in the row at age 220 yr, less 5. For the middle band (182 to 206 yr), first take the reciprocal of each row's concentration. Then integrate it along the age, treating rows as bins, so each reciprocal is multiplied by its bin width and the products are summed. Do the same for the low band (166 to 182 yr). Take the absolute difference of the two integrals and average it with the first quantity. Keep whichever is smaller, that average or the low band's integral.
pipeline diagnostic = 0.92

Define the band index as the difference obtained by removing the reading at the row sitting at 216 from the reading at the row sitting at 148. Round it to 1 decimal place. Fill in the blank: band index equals 1.6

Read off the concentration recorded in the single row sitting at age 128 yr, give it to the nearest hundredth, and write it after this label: 21.60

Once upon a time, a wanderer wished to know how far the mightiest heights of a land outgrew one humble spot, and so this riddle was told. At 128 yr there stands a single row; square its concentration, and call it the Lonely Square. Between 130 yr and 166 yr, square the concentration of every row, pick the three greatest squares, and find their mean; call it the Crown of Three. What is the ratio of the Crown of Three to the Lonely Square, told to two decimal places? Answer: 1.14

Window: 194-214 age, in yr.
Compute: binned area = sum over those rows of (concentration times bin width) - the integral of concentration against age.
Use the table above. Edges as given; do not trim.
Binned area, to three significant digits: 470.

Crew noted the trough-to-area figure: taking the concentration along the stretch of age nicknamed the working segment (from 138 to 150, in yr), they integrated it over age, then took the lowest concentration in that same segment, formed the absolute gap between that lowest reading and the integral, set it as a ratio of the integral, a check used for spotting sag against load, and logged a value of 0.919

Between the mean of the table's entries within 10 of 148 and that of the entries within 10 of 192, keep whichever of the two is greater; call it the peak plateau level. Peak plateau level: 24.6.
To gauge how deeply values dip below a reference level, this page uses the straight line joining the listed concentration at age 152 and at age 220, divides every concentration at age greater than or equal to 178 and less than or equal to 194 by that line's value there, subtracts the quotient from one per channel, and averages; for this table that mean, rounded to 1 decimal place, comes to -0.2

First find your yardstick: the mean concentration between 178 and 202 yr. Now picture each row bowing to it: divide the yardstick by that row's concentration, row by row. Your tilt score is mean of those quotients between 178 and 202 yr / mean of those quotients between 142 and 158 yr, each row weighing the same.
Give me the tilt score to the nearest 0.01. 0.89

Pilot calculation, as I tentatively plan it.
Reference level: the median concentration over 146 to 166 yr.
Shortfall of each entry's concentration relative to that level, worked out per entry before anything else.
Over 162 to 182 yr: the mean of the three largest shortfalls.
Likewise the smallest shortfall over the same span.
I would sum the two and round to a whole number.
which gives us 3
